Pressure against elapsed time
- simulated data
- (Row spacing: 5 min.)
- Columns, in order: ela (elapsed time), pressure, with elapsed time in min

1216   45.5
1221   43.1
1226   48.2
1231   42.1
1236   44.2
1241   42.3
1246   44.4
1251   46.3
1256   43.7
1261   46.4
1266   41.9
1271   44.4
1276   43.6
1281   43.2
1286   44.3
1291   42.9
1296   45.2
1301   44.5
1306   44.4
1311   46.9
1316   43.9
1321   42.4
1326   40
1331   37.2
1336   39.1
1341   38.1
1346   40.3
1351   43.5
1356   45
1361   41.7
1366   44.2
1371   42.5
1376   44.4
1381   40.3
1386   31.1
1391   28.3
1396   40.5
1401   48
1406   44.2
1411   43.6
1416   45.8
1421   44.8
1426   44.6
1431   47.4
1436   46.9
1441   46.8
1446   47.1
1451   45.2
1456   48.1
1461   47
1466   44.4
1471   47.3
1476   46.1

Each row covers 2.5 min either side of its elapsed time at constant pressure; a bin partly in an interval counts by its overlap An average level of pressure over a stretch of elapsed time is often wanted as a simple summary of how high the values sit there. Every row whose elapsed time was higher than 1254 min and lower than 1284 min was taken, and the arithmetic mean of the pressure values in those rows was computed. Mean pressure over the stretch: 43.9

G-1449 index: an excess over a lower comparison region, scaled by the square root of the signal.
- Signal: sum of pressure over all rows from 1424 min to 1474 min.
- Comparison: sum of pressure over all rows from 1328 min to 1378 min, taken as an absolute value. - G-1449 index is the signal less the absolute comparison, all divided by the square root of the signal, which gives 2.3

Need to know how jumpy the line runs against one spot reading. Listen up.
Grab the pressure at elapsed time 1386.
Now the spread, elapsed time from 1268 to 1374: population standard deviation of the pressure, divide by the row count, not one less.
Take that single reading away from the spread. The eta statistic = -29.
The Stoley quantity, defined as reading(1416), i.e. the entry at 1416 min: 45.8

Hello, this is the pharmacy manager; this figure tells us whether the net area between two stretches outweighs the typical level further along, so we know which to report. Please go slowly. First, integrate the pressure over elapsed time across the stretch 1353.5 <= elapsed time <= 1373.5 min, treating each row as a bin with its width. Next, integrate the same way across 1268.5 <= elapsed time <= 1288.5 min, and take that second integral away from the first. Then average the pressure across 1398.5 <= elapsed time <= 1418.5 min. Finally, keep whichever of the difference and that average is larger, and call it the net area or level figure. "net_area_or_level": 45.4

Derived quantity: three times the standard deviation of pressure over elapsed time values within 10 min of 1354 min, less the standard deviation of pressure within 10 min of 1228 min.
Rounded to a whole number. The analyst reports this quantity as 3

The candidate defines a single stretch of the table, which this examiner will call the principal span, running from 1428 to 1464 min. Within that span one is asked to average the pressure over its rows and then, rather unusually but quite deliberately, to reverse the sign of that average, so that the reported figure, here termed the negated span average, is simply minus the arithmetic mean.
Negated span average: -46.9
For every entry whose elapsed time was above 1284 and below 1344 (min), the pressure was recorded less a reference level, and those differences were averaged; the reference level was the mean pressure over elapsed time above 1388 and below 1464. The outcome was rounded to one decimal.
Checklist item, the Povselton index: -2.1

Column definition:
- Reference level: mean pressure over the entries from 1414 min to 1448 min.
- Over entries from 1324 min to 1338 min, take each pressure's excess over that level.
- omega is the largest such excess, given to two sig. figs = -6.2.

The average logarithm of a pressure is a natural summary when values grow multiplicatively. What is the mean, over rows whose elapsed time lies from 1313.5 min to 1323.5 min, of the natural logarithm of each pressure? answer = 3.76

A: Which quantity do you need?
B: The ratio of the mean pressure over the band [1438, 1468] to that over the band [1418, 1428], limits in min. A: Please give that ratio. 1.04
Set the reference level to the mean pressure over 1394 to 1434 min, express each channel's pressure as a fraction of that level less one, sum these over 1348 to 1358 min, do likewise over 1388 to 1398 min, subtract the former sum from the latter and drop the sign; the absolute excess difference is 0.44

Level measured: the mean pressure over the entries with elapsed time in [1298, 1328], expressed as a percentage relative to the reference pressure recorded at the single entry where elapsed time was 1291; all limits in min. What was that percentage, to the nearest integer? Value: 102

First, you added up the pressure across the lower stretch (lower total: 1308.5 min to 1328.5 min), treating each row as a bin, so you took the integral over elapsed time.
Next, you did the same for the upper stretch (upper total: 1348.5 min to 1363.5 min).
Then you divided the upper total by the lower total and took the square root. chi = 0.9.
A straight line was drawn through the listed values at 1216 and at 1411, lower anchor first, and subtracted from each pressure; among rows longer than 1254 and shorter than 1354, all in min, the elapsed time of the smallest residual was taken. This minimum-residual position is 1331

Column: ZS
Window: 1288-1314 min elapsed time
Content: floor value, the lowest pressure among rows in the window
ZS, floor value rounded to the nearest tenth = 42.9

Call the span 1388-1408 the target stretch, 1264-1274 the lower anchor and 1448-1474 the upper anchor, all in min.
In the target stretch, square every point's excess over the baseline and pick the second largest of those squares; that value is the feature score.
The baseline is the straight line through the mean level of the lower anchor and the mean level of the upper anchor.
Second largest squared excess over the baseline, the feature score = 23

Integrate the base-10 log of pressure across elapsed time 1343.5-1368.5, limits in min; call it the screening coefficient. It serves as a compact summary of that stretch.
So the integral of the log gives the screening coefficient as 40.8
